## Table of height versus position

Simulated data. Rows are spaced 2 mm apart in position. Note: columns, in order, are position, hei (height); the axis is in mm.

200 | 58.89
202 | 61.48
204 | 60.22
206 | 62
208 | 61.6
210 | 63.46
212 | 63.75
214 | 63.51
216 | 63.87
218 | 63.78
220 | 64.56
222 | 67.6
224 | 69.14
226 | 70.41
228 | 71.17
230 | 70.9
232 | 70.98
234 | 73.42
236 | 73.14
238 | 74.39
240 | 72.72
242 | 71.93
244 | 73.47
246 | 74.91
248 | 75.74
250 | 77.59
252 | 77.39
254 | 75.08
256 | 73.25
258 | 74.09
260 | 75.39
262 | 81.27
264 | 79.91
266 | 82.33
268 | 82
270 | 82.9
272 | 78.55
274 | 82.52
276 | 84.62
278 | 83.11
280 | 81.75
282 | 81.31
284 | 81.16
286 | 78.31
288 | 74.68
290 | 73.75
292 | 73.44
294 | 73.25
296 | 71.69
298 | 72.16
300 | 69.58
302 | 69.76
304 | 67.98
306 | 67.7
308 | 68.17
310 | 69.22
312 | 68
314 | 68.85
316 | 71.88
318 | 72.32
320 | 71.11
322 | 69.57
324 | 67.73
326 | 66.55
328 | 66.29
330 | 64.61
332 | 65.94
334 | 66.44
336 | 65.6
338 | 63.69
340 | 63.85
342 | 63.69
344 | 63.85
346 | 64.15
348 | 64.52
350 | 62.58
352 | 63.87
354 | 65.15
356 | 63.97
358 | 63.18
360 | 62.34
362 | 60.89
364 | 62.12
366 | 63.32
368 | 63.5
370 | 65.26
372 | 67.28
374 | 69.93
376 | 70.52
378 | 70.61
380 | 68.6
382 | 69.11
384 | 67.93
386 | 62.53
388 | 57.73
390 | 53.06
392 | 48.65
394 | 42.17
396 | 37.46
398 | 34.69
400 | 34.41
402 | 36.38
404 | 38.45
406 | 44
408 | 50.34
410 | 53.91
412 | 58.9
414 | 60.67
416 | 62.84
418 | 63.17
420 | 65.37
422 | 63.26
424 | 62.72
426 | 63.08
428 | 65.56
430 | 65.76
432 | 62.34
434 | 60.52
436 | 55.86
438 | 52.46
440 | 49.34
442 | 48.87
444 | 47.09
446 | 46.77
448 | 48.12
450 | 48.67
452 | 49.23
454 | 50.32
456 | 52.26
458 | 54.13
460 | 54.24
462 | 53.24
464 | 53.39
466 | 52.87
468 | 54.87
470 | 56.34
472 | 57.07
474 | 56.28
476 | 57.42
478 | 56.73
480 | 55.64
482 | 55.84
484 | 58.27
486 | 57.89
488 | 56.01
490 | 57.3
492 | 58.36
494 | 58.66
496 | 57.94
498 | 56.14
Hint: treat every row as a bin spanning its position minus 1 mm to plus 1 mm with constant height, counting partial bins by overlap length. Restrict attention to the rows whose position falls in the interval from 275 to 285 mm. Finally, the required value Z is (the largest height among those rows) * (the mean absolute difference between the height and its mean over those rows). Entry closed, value 100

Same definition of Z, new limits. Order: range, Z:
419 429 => 77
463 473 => 82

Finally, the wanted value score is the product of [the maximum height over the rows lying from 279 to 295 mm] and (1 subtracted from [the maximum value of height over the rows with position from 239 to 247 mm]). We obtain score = 6042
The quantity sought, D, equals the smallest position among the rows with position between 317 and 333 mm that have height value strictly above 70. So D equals 318 mm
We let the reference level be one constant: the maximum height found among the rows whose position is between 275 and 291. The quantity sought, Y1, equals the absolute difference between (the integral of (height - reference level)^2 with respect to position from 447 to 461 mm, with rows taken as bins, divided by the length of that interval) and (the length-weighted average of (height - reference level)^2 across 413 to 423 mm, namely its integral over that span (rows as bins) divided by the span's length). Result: 669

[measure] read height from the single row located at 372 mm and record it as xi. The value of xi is 67.28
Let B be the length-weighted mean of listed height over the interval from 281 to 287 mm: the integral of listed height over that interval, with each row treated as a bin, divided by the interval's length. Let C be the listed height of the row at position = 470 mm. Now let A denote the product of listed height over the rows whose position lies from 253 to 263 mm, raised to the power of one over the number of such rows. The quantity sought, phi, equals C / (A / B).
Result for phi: 59.7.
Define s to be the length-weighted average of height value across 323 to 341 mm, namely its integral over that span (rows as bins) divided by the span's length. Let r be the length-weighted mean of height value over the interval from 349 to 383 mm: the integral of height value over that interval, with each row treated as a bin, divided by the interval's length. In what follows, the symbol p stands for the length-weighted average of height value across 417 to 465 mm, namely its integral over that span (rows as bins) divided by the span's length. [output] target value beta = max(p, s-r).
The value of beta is 56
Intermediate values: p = 56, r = 65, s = 66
